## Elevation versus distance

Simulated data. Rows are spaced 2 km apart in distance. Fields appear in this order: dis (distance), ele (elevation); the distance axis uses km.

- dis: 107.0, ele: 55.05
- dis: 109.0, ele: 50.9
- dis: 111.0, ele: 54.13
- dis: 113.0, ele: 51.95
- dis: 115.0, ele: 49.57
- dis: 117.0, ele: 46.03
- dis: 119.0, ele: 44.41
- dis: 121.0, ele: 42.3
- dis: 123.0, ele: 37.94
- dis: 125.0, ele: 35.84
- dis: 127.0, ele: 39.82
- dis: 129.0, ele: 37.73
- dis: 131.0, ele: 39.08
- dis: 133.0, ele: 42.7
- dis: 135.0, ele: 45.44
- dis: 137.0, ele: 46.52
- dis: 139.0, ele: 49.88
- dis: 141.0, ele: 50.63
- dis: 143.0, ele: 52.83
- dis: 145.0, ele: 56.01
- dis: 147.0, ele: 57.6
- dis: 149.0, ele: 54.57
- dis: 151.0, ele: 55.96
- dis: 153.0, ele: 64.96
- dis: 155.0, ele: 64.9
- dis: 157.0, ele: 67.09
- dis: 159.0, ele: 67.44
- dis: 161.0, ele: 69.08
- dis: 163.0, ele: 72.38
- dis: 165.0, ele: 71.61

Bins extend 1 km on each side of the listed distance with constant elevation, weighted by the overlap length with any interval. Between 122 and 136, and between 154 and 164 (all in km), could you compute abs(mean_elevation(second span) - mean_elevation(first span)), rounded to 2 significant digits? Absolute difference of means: 28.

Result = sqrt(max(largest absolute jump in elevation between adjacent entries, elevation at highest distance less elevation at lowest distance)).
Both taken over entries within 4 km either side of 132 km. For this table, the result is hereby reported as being 2.78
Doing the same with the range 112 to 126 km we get 2.09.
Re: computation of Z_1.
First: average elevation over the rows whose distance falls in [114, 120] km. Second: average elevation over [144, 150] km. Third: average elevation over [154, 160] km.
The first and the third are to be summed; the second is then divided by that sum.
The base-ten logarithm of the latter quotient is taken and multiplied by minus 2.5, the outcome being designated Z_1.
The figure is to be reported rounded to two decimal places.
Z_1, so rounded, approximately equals 0.76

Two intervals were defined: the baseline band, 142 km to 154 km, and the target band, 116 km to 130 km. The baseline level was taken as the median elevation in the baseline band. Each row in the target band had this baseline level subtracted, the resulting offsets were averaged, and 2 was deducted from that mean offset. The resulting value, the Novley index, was -17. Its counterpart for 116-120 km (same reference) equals -13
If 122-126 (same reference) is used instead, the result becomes -21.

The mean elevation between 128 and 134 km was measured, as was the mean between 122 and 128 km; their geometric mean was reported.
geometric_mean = 39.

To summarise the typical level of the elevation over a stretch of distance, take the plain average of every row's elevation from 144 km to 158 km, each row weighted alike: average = 60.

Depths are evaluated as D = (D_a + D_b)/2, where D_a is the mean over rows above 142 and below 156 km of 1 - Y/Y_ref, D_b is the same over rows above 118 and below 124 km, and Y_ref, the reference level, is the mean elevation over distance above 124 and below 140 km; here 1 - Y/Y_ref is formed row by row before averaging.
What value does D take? -0.18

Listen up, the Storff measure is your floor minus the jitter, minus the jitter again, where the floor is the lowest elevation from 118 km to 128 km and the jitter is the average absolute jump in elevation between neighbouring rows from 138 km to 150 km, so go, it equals 32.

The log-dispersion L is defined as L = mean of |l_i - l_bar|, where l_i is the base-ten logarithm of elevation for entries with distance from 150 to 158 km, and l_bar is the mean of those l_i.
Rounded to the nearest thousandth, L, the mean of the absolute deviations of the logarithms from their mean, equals 0.026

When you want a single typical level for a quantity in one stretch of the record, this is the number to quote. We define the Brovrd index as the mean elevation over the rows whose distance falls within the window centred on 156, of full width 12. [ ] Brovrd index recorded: 65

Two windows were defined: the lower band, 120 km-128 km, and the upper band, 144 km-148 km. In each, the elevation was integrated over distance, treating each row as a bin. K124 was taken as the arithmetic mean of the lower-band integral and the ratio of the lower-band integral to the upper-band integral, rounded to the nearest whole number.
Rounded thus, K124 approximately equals 157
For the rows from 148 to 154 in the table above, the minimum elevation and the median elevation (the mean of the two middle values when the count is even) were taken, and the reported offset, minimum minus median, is -1.4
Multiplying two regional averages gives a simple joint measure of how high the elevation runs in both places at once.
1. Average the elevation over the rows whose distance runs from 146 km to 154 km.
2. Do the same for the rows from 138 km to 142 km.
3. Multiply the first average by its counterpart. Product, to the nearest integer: 2928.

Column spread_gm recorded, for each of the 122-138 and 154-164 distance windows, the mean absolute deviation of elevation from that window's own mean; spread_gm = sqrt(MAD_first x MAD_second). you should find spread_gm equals 2.6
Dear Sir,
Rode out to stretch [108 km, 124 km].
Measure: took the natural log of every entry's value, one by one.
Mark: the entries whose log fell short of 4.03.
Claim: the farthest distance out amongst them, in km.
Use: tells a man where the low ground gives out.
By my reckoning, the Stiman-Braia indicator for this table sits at 123.0 km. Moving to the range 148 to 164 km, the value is 151.0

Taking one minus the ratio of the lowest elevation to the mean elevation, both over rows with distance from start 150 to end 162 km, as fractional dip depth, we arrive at 0.138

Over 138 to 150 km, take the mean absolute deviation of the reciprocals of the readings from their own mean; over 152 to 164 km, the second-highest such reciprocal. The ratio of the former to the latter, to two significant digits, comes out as 0.056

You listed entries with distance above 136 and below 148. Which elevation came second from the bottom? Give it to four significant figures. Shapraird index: 49.88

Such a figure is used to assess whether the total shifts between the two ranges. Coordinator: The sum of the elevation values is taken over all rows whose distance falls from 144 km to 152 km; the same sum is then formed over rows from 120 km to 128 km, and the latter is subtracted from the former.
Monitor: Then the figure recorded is 68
